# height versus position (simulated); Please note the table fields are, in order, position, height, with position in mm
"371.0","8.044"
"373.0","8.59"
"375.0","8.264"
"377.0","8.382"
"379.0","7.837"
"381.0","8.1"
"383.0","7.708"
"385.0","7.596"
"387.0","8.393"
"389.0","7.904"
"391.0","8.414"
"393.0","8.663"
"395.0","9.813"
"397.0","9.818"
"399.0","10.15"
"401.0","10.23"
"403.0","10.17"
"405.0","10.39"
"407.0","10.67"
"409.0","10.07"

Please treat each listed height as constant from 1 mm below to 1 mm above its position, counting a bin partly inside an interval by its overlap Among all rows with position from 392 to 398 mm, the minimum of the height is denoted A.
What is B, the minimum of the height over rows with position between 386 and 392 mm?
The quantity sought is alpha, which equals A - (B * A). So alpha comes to -60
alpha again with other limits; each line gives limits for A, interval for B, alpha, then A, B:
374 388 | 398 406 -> -70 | 7.596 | 10.15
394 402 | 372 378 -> -71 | 9.813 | 8.264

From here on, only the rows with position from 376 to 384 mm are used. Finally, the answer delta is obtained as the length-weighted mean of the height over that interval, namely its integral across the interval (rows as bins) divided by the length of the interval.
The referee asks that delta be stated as 8.0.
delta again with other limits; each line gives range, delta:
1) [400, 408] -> 10.4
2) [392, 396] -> 9.2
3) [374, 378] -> 8.3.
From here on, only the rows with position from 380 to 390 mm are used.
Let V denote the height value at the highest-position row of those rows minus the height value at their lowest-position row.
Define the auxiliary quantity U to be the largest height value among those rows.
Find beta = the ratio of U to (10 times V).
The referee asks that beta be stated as -4.3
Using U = 8.393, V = -0.2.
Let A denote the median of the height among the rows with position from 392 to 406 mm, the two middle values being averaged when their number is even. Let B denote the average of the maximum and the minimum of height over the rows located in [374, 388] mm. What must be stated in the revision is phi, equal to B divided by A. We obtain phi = 0.8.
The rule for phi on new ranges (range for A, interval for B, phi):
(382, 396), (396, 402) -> 1.2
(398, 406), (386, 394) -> 0.8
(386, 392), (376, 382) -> 1.0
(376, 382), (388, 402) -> 1.1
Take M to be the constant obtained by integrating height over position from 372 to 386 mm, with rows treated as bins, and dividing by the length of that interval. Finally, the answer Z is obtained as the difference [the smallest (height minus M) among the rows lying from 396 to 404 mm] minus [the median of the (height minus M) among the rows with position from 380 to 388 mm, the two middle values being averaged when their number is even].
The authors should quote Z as 1.9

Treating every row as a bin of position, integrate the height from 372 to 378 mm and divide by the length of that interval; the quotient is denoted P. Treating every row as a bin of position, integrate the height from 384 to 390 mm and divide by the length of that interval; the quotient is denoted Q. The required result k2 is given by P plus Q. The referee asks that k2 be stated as 16.4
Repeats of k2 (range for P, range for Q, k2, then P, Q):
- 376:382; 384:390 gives 16.1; 8.1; 8.0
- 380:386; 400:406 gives 18.1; 7.8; 10.3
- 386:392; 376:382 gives 16.3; 8.2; 8.1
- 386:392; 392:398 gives 17.7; 8.2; 9.4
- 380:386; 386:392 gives 16.0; 7.8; 8.2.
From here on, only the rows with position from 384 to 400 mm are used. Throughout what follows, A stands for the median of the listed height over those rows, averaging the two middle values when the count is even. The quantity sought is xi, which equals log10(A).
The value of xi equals 0.931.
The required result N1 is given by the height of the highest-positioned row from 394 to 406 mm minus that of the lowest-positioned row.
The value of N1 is 0.6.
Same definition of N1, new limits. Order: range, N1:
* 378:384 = -0.1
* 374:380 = -0.4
